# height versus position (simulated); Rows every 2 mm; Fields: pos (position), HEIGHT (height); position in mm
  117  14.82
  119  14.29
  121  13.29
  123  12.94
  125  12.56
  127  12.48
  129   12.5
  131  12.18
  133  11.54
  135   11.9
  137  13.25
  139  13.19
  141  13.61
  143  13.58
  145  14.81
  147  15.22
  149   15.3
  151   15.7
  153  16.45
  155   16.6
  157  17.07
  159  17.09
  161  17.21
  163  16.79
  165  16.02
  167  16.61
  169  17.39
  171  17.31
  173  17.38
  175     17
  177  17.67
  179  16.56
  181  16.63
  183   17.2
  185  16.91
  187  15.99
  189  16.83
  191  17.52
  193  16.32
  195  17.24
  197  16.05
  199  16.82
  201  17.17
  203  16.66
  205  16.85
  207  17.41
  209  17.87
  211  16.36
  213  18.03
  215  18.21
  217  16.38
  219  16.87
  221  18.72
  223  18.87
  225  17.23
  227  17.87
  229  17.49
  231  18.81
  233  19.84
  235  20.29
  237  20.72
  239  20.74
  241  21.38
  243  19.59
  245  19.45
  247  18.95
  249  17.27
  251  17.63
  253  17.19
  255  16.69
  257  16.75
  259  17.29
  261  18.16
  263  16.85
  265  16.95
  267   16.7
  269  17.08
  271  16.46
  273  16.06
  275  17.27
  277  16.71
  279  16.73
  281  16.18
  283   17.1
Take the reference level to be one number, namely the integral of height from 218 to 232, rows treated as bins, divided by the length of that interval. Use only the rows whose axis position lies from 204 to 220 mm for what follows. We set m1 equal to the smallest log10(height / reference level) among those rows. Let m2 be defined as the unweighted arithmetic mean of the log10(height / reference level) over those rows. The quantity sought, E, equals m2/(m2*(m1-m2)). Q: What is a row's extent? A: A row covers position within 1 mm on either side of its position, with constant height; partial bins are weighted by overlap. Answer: -44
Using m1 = -0.041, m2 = -0.02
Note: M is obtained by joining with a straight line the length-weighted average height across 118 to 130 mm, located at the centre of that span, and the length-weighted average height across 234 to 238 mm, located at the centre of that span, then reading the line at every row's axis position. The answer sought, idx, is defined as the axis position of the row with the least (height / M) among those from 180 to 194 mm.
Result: 193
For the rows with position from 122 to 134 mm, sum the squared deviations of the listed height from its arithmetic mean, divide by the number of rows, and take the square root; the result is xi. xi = 0.43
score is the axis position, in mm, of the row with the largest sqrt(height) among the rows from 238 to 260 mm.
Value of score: 241 mm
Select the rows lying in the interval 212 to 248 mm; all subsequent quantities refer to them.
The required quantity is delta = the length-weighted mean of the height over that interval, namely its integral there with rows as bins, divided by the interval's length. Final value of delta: 18.9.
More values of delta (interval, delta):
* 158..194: 16.9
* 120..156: 13.7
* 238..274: 17.8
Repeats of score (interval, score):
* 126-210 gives 209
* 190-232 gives 223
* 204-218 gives 215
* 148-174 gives 169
